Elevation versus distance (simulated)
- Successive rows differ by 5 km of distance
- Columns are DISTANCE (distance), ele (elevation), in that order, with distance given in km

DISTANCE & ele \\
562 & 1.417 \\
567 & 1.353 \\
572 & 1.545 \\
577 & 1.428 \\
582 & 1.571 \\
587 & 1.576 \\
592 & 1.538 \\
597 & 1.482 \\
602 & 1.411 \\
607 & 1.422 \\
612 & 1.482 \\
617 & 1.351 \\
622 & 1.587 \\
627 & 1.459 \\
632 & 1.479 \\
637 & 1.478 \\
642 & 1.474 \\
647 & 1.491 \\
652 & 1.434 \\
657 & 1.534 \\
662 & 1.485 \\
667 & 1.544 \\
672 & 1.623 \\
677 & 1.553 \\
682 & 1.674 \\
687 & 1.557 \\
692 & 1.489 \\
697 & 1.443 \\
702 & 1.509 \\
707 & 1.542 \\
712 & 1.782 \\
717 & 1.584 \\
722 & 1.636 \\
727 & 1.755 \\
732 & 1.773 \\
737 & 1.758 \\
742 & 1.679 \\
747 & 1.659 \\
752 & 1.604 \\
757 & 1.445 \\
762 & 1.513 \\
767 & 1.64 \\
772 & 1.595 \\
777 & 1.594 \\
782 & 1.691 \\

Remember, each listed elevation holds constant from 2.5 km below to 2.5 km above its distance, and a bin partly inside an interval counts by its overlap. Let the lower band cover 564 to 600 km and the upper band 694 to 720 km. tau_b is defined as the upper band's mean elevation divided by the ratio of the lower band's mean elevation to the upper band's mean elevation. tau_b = 1.65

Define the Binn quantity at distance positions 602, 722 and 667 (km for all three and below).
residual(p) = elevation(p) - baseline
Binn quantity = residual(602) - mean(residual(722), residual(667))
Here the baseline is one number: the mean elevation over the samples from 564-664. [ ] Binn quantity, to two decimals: -0.18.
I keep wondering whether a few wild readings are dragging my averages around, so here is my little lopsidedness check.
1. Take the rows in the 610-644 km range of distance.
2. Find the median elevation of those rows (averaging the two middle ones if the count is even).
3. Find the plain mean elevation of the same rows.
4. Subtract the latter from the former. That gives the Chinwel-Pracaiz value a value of 0.005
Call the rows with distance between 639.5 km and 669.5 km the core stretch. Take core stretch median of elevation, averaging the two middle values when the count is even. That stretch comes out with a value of 1.49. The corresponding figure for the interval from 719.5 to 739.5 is 1.76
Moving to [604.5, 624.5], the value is 1.45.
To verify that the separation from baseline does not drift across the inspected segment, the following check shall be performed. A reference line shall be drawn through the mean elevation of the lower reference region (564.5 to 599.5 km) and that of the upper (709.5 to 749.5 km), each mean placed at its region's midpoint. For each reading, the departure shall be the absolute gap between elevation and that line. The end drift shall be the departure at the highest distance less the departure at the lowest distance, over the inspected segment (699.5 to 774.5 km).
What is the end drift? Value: 0.01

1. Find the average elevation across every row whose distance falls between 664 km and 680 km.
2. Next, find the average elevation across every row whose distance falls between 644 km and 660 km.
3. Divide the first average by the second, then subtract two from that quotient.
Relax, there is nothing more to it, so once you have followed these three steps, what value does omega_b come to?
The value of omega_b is -0.94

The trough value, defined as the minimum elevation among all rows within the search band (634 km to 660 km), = 1.434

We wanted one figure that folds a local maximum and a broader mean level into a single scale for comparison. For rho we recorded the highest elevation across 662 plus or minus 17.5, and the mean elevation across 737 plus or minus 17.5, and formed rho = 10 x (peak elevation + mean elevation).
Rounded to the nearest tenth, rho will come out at 33.2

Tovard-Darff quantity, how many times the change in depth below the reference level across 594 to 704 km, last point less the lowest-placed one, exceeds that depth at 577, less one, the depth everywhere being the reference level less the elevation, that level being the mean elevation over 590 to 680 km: -1.4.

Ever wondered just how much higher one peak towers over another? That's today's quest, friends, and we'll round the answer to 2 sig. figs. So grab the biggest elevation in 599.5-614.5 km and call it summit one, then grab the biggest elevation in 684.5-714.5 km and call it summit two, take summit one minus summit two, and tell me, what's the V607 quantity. -0.30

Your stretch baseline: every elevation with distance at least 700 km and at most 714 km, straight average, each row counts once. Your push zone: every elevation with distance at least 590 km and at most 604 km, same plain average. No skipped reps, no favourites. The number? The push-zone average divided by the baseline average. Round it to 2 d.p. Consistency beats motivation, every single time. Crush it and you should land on 0.92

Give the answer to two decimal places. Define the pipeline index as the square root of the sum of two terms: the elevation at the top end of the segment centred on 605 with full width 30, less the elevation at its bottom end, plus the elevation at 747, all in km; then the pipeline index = 1.21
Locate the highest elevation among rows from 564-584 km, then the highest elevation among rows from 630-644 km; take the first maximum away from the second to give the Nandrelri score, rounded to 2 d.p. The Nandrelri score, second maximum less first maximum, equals -0.09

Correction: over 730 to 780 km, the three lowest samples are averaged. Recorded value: 1.52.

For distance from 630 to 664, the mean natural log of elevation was 0.393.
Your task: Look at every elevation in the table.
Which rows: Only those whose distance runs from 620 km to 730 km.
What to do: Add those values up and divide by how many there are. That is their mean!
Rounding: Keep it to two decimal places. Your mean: 1.55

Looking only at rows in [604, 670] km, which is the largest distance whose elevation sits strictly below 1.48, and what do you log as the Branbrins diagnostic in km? 652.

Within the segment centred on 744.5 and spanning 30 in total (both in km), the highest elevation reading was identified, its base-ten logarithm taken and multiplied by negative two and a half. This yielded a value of -0.62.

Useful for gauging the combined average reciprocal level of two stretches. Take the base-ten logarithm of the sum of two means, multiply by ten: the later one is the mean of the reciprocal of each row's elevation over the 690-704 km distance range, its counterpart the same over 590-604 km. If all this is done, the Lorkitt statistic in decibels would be 1.32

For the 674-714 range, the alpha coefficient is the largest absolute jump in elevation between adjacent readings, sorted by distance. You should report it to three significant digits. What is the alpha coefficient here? 0.240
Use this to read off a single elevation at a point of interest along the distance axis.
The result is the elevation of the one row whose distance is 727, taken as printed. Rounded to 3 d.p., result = 1.755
